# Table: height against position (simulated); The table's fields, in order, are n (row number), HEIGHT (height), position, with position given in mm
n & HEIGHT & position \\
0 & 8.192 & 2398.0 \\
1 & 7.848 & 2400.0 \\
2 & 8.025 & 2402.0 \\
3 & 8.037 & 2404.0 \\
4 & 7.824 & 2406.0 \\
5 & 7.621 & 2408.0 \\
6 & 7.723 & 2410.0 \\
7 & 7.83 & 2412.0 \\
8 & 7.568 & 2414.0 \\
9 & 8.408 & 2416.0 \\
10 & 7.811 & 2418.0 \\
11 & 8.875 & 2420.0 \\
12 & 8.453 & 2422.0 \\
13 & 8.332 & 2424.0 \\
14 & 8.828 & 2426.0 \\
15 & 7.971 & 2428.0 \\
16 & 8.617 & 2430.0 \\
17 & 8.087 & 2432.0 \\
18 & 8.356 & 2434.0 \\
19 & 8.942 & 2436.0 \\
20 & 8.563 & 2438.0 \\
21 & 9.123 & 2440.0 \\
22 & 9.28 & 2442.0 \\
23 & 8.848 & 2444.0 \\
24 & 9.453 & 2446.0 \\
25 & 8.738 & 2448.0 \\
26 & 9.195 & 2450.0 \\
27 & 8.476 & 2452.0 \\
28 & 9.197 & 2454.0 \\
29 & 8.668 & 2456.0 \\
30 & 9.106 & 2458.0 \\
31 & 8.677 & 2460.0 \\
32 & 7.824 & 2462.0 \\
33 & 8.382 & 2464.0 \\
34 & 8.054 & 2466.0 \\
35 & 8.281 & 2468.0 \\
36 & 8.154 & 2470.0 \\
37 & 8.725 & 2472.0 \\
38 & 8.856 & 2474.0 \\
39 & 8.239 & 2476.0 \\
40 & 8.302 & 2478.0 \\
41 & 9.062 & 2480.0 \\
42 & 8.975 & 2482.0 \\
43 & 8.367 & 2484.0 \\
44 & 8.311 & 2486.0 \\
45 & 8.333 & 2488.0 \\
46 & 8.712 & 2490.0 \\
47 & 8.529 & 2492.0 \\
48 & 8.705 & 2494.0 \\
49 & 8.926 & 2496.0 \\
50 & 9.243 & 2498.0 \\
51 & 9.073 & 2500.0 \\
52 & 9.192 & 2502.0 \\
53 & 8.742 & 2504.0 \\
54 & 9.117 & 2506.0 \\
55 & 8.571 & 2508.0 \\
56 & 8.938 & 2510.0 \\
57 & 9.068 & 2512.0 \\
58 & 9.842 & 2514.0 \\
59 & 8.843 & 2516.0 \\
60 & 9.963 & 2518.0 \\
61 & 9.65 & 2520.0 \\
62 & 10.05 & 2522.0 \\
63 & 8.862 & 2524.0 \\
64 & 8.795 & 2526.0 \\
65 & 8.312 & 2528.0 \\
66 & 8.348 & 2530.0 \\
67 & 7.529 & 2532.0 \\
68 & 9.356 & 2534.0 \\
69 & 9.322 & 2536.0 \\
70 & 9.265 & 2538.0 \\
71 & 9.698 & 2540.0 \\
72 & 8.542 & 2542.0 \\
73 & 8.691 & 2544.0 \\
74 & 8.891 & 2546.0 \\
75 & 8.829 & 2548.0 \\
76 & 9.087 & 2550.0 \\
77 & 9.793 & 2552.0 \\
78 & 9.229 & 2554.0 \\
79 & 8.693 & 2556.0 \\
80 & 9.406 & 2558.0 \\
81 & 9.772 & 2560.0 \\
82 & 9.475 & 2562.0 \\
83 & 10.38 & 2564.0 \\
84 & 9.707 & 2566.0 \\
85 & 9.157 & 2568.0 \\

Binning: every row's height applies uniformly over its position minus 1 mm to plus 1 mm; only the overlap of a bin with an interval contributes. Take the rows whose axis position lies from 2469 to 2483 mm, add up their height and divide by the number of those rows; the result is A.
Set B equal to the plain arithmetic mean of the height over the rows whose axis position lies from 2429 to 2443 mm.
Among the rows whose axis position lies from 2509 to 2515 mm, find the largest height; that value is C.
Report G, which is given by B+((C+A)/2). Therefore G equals 17.9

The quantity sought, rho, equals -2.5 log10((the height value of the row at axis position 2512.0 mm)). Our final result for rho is -2.39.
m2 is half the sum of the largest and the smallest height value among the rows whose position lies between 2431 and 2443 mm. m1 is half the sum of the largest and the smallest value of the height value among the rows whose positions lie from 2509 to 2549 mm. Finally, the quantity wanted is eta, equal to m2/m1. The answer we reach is 0.99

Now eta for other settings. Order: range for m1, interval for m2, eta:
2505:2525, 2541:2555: 0.98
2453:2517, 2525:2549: 0.98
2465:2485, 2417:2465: 1.01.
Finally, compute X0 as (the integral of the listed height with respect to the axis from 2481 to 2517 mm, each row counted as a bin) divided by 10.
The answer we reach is 31.9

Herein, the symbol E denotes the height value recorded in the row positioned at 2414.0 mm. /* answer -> 7.568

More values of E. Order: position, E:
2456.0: 8.668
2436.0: 8.942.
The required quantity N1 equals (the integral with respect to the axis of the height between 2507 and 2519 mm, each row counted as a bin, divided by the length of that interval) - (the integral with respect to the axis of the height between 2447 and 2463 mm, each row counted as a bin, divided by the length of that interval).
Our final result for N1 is 0.47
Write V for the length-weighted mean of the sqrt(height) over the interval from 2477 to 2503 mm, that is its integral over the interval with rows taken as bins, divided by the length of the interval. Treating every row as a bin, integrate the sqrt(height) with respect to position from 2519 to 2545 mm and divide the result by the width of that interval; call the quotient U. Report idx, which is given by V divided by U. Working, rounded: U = 2.99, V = 2.96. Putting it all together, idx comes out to 0.99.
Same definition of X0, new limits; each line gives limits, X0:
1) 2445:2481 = 31.1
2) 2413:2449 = 30.9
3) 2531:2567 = 33.1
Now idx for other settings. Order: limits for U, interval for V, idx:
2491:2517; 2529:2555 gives 1.00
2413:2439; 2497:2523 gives 1.05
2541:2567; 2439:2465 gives 0.98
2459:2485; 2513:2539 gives 1.04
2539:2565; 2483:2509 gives 0.97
